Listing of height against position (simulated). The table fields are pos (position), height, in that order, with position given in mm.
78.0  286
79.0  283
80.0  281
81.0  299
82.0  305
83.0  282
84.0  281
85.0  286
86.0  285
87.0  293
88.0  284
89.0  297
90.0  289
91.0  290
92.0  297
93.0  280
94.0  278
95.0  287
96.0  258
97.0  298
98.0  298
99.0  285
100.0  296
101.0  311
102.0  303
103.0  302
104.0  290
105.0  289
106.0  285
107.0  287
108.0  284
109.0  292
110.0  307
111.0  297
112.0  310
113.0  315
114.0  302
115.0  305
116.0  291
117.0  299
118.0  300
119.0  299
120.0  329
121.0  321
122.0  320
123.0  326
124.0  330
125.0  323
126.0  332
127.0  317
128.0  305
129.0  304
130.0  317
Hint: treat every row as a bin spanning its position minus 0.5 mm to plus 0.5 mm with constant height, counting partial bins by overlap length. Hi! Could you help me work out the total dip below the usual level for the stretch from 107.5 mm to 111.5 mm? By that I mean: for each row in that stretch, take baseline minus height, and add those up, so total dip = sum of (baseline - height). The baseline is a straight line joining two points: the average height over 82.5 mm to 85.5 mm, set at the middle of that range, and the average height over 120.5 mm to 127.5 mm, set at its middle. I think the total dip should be 57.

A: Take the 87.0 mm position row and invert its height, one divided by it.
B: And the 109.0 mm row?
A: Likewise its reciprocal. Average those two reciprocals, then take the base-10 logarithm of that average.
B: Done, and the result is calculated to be -2.47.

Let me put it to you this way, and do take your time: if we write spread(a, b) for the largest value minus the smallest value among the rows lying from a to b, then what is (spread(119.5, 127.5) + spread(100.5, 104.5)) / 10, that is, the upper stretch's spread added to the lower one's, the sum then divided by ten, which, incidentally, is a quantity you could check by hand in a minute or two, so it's 3.6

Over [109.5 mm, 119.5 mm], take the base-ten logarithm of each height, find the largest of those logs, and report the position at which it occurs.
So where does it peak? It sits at 113.0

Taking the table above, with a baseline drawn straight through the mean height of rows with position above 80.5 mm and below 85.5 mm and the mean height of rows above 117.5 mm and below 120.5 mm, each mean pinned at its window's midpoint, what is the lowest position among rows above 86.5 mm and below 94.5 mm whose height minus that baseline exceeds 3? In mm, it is 89.0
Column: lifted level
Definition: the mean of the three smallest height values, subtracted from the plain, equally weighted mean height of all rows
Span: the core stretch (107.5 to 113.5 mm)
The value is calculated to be 9.8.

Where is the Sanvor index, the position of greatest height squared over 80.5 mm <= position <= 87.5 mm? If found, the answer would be 82.0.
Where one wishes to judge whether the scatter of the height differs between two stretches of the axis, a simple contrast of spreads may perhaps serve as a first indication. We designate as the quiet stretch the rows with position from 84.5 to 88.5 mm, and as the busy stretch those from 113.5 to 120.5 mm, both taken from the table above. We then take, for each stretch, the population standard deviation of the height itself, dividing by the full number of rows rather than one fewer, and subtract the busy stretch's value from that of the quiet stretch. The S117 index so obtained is -7.6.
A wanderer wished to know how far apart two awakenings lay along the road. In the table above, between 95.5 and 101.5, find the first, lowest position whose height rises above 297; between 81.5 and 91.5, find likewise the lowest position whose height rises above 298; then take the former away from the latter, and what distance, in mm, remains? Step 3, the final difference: -15 mm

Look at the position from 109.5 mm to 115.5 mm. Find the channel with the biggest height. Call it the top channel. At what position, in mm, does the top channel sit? 113.0 mm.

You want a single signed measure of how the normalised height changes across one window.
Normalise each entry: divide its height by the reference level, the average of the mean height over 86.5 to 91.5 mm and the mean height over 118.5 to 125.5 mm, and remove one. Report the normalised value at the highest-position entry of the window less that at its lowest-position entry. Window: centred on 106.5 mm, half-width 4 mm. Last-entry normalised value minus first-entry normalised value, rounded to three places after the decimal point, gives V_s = 0.016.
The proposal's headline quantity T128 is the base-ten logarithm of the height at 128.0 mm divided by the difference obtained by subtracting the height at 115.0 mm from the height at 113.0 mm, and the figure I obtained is 1.5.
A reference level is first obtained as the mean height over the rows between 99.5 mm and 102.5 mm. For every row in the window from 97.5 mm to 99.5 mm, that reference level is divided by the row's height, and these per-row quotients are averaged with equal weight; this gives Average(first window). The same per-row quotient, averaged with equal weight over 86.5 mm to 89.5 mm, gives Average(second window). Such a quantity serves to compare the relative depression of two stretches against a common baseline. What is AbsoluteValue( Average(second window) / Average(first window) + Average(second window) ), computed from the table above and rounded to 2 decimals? 2.04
